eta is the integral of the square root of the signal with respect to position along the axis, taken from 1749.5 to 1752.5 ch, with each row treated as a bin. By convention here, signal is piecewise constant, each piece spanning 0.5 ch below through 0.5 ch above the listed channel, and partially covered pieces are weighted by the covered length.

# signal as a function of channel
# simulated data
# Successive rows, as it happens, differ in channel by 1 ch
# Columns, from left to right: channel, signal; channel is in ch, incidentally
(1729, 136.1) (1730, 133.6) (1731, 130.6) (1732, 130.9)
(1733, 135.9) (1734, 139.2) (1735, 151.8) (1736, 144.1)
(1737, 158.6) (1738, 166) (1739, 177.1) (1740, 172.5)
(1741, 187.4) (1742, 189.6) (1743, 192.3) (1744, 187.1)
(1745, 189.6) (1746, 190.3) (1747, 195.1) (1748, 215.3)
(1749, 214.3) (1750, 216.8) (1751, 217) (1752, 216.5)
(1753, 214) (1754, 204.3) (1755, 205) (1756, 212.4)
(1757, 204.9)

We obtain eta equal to 44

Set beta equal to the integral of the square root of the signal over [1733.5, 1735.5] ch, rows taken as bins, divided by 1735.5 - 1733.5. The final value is 12.1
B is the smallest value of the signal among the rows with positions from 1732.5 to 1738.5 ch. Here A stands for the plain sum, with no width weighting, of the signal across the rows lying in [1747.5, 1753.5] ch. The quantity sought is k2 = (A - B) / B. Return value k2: 8.5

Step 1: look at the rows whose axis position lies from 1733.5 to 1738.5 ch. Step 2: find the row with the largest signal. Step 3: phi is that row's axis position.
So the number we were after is 1738 ch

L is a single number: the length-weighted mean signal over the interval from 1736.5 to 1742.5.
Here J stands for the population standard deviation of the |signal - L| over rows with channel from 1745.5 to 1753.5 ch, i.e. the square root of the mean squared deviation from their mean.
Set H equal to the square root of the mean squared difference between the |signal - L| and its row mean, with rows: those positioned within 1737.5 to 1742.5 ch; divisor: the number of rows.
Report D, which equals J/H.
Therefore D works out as 2.01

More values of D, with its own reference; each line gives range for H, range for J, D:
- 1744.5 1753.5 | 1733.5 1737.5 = 0.65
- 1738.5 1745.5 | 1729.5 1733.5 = 0.39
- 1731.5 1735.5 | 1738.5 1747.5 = 0.75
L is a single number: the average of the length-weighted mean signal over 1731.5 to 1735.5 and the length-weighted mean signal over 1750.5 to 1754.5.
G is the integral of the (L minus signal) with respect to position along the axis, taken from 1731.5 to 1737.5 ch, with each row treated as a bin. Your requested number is 197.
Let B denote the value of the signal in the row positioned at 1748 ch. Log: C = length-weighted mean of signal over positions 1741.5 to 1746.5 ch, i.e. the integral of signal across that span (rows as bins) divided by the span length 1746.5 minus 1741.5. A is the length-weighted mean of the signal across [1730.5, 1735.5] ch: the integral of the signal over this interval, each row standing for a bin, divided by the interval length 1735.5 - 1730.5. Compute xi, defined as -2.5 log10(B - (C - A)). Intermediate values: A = 138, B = 215.3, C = 190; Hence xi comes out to -5.53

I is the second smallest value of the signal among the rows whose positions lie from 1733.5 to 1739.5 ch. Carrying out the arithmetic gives 144.1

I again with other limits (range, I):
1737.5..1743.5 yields 172.5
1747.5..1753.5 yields 214.3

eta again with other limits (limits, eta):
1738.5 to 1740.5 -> 26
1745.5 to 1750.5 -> 72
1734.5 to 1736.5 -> 24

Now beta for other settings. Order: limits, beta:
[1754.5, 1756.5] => 14.4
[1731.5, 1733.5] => 11.5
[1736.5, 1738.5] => 12.7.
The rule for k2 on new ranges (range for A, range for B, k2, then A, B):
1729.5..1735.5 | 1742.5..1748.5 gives 3.4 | 822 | 187.1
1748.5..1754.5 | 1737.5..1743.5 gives 6.7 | 1283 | 166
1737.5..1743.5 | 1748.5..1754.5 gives 4.3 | 1085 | 204.3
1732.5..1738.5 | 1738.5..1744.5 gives 4.2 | 896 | 172.5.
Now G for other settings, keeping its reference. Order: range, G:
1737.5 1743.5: -28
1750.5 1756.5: -212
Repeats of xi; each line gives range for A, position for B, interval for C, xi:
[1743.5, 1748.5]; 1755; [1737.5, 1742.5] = -5.87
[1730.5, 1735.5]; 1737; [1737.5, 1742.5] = -5.18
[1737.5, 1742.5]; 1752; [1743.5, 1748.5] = -5.75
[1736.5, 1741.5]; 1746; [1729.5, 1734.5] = -5.90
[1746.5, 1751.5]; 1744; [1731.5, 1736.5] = -6.03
